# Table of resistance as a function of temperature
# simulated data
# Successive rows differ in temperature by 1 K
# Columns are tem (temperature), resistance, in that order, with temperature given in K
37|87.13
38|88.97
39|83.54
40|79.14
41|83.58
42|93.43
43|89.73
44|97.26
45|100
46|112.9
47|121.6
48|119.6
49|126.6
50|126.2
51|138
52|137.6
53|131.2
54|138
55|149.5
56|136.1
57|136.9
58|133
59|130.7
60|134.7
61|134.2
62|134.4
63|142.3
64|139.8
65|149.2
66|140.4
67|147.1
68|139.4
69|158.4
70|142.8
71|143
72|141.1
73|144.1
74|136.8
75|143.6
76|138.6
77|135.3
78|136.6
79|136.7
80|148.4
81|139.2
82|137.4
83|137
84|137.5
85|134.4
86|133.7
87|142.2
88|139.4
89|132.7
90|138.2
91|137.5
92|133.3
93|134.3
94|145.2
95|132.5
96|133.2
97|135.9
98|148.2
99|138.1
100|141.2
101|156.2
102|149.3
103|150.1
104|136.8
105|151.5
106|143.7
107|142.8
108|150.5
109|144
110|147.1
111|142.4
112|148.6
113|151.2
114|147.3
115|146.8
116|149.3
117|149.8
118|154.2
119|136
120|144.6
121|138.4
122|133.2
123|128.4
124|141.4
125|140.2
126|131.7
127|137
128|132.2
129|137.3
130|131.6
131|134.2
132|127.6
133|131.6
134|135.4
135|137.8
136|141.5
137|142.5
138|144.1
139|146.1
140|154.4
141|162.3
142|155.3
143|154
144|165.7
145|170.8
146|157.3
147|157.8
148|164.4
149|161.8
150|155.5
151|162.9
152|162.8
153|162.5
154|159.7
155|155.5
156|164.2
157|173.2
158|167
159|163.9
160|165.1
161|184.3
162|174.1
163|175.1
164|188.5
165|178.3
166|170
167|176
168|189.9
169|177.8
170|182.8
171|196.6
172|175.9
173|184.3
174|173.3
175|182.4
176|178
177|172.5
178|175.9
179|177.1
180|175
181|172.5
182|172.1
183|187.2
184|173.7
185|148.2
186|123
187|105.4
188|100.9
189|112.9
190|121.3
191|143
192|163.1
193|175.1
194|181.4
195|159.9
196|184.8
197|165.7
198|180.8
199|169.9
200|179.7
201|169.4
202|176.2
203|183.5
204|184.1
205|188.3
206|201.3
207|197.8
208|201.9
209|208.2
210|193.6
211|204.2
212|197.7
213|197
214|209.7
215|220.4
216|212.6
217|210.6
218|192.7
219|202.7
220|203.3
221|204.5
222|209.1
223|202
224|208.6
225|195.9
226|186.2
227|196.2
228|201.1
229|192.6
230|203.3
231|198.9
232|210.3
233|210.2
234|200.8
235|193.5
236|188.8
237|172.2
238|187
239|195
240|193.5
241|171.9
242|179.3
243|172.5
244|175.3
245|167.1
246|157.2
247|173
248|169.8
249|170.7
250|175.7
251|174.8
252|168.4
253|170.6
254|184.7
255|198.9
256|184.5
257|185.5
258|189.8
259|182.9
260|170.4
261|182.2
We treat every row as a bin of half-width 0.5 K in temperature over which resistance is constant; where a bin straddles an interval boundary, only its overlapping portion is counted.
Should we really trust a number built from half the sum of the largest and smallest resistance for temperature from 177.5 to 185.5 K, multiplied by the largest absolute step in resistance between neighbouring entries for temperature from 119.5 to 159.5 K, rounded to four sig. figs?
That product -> 2264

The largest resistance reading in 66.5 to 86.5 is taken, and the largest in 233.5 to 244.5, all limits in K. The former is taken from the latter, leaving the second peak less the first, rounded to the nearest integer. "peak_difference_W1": 42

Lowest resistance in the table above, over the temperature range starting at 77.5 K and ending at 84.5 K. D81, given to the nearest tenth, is 136.6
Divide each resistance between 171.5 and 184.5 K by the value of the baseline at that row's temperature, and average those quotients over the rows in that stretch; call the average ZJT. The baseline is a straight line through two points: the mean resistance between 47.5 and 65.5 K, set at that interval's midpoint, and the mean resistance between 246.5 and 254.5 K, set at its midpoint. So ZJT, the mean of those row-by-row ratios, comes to 1.11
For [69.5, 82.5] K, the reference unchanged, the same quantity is 1.01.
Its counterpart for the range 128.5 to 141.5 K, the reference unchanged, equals 0.93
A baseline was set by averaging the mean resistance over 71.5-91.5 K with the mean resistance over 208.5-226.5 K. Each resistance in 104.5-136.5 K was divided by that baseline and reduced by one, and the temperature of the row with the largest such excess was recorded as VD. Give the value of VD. 118 K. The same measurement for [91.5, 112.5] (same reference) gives 101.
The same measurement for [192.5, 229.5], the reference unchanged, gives 215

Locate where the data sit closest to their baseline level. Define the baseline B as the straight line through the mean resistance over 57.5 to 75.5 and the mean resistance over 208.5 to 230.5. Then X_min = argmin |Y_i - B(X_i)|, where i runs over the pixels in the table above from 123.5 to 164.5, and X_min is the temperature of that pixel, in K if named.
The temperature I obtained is 145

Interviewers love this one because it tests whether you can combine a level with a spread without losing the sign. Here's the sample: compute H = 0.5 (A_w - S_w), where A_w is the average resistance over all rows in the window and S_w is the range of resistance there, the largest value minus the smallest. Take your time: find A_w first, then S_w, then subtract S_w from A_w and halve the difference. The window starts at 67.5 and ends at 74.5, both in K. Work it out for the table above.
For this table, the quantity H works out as 61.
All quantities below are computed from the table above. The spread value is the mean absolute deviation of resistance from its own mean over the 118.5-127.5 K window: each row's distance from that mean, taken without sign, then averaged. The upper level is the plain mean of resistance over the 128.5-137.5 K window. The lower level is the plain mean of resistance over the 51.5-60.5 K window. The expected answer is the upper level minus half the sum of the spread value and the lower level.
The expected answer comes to 65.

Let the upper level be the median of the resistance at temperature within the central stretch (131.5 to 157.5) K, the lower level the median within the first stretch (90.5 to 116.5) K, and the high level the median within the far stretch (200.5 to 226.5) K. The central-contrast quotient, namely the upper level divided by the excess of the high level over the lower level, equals 2.7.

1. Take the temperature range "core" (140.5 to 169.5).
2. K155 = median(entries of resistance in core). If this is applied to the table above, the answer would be 164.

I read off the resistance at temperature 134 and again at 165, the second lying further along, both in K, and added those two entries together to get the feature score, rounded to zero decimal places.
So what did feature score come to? 314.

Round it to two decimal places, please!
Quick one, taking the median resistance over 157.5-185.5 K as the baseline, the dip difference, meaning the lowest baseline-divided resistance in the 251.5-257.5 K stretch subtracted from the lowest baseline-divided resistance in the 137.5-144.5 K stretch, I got -0.14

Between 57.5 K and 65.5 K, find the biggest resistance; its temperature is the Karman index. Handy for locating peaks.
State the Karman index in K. 65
